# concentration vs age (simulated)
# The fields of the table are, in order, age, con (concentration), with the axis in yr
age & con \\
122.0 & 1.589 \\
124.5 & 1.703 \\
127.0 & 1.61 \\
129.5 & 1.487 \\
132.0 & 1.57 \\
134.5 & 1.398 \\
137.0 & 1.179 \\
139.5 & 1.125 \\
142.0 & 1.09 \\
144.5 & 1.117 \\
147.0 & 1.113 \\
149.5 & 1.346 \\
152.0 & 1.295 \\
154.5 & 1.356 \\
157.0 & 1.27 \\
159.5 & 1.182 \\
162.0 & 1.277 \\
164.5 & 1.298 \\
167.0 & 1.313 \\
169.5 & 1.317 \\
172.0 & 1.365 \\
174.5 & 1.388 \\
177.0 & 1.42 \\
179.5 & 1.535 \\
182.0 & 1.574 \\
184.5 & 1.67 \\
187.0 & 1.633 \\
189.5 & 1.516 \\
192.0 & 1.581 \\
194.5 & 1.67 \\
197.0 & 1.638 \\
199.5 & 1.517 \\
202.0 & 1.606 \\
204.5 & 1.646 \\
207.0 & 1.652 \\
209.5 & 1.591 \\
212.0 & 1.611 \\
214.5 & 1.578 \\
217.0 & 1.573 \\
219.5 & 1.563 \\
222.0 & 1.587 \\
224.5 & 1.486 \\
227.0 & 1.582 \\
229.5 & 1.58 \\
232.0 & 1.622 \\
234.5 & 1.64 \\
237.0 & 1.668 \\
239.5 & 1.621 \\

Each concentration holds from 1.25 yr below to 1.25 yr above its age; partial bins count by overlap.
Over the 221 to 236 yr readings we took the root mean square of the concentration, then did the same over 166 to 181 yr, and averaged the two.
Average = 1.49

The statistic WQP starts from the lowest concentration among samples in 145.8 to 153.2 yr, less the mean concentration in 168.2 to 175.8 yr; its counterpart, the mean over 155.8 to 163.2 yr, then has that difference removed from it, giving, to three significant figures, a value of 1.49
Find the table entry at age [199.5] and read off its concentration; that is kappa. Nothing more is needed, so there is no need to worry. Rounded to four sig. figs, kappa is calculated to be 1.517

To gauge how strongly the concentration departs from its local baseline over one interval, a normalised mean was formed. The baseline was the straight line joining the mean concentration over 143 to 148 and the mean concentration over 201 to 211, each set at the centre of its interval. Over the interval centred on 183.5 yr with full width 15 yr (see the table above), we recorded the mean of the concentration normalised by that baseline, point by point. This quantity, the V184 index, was 1.09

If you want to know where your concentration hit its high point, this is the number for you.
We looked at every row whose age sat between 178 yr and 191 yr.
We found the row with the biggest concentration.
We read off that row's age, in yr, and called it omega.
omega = 184.5 yr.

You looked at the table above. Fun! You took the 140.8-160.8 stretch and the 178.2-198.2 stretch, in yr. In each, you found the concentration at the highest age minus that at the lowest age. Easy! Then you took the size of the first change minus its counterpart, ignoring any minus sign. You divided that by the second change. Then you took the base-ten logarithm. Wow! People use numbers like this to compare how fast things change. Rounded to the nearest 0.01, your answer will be -0.97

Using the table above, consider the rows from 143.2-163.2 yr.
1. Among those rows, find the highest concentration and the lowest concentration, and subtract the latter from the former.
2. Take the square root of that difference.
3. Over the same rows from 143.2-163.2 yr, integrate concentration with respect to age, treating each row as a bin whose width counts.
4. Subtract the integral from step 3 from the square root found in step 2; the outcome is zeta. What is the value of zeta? -24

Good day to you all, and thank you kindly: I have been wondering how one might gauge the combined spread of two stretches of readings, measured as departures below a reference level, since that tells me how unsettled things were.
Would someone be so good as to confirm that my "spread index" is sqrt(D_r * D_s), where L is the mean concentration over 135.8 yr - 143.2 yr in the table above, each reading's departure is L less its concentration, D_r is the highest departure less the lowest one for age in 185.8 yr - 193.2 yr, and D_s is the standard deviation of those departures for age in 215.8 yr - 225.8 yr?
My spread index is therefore 0.07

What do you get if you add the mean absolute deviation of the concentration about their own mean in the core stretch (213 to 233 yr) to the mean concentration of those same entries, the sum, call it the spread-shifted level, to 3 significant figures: 1.59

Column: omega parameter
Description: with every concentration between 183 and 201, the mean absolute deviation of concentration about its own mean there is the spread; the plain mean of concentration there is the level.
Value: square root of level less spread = 1.24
